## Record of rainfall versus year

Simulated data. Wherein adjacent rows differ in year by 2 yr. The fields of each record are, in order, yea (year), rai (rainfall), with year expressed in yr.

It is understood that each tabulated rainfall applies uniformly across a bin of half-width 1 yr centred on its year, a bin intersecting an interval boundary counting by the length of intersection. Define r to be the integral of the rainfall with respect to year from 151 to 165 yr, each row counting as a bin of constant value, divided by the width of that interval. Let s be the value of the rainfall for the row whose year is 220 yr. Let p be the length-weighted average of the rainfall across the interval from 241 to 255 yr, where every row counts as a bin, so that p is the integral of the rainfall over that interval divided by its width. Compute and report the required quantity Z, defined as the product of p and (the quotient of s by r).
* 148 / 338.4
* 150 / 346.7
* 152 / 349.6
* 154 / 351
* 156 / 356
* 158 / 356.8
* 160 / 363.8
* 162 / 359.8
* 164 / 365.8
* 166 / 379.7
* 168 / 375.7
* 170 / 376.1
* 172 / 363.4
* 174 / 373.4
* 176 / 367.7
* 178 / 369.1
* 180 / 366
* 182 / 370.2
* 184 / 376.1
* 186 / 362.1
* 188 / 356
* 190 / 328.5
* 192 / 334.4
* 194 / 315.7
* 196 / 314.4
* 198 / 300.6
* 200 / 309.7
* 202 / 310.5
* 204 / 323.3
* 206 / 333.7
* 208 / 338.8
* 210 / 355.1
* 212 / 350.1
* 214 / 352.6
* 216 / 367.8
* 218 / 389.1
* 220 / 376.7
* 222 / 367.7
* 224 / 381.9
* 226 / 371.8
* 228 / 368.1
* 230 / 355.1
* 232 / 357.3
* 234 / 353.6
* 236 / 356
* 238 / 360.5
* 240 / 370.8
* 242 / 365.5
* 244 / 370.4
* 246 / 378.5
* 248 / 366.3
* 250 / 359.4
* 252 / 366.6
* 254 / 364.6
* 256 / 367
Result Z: 387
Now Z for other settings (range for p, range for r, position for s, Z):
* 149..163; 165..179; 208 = 323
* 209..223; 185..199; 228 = 407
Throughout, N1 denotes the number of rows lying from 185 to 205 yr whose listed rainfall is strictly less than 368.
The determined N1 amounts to 10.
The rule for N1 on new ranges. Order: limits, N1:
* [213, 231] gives 4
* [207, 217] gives 5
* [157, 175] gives 5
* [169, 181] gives 3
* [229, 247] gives 6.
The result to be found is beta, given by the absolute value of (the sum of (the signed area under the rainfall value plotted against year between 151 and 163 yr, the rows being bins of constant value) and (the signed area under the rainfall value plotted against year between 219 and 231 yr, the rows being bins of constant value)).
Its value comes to 8717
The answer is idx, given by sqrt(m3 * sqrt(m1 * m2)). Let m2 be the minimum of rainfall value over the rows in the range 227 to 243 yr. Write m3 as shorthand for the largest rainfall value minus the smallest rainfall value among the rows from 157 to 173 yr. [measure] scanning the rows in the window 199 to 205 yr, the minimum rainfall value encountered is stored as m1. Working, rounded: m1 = 309.7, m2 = 353.6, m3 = 22.9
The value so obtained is 87.1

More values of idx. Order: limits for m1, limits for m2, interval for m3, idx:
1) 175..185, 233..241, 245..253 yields 82.9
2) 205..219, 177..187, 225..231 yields 76.2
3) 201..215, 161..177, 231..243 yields 75.8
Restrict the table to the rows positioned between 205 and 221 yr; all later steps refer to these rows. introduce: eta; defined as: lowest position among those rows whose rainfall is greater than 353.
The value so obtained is 210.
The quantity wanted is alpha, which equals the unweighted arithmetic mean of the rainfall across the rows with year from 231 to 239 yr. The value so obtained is 357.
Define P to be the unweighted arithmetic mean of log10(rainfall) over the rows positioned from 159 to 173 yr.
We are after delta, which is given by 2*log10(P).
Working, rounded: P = 2.57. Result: 0.819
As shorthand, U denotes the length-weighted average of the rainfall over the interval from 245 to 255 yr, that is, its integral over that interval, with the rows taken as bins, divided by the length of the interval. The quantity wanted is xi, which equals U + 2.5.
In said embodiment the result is 370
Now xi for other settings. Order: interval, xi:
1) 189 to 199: 321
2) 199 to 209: 326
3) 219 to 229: 376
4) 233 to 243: 364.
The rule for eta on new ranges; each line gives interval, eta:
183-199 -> 184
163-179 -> 164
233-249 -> 234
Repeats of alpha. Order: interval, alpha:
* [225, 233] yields 363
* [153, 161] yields 357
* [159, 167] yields 367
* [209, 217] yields 356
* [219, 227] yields 375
